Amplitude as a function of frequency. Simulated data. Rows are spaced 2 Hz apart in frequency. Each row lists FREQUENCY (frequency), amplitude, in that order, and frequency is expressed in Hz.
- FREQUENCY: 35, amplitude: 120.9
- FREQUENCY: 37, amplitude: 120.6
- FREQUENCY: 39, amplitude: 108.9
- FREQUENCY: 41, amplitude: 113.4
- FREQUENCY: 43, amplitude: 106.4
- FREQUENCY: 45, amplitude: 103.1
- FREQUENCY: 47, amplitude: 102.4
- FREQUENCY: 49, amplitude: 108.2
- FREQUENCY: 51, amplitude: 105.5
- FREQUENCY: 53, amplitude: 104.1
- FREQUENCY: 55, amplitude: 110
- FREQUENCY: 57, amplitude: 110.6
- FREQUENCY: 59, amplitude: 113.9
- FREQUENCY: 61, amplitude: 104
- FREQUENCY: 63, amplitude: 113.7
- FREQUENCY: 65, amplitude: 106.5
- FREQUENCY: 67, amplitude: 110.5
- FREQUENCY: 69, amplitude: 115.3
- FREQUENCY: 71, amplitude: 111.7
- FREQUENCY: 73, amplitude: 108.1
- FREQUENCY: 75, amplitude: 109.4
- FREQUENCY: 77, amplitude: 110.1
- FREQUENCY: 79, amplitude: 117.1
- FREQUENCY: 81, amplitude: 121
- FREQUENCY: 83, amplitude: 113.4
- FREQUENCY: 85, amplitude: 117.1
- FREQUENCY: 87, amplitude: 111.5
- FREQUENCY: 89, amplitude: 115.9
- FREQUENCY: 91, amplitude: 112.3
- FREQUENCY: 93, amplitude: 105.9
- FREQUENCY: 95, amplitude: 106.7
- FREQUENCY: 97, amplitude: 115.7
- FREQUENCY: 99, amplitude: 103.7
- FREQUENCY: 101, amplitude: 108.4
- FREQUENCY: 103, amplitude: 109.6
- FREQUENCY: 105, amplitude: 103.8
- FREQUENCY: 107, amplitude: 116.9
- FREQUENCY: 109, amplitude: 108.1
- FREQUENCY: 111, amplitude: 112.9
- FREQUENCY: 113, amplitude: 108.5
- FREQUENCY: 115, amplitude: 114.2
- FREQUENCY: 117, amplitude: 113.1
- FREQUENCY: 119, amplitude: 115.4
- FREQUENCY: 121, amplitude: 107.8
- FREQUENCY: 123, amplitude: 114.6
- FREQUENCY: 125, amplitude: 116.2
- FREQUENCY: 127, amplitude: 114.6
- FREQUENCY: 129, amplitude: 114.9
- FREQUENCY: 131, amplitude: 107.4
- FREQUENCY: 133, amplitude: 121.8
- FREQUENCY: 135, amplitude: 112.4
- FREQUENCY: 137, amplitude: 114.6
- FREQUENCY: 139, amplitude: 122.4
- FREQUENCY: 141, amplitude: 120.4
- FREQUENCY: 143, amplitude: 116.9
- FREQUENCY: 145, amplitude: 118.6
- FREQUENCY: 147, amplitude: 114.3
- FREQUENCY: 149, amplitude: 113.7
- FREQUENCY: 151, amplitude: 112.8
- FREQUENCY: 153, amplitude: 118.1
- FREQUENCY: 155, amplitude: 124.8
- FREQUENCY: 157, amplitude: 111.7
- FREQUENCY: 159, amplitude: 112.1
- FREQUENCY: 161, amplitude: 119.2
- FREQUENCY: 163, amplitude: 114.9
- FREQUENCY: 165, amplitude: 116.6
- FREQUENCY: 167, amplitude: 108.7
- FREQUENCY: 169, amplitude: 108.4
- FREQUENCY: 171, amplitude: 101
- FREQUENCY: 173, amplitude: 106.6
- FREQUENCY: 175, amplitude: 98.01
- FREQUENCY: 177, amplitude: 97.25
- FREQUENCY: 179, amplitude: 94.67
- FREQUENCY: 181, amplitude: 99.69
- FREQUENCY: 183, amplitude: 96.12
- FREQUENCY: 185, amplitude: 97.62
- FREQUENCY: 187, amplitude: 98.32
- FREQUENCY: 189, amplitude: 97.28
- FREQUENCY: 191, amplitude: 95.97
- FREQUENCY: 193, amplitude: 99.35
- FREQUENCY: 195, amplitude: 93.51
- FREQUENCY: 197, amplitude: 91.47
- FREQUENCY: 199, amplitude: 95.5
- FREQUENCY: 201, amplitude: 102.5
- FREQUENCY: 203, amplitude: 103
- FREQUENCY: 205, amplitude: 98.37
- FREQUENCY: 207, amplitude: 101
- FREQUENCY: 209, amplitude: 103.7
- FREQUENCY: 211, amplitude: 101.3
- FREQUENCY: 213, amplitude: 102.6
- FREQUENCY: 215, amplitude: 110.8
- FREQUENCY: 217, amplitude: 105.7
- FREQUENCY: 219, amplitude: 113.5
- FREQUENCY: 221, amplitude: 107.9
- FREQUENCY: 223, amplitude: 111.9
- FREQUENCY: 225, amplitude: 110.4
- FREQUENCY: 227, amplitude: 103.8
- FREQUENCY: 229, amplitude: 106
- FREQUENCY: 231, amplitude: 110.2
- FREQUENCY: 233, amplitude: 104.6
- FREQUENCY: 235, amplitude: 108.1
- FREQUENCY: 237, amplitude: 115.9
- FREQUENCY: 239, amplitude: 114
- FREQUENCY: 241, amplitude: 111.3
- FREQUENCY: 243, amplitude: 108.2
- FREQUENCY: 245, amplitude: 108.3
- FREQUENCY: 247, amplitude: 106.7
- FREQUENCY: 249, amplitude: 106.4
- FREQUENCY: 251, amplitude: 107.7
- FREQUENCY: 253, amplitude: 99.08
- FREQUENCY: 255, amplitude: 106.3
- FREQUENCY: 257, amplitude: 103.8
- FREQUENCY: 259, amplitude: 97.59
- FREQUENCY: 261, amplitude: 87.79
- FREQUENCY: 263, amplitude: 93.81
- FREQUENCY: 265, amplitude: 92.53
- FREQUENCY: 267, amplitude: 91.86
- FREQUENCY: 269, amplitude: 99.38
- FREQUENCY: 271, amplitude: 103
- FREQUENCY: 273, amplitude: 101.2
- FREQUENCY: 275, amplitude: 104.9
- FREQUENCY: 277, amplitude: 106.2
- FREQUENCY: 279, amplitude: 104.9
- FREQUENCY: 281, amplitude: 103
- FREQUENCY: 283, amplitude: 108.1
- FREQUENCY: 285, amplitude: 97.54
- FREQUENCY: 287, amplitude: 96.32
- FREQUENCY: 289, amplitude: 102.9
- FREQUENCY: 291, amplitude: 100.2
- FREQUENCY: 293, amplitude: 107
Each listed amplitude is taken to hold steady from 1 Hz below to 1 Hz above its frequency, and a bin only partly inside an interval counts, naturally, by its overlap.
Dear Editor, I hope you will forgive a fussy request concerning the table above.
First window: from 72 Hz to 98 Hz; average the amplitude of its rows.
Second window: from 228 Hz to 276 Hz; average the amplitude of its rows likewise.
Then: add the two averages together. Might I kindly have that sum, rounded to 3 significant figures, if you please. 216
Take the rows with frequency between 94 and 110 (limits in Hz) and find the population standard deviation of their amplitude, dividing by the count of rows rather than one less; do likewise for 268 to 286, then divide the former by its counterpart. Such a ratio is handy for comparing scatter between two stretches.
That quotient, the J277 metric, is 1.5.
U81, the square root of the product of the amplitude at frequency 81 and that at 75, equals 115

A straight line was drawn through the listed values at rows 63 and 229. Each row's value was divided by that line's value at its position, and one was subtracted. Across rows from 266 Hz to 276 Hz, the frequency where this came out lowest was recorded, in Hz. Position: 267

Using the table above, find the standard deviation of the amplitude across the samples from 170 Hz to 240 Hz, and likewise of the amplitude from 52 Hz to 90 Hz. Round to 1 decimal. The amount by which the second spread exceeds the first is -1.9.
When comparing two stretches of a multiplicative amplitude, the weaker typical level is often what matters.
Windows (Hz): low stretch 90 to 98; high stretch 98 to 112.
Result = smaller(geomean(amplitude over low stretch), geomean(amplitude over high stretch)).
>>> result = 109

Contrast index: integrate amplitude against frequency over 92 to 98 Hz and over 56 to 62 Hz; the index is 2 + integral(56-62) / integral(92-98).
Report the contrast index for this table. 3.00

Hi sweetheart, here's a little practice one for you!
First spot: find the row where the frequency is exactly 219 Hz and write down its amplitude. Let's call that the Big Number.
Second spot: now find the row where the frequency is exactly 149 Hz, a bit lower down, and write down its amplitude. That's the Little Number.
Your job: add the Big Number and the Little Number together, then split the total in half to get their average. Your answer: 114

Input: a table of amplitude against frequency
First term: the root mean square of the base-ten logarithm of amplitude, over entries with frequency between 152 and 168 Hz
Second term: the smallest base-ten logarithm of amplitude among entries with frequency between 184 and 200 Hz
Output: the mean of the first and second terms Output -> 2.012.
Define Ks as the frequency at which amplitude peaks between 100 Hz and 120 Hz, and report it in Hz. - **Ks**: 107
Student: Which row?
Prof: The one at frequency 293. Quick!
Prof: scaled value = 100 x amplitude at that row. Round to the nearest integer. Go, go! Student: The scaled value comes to 10700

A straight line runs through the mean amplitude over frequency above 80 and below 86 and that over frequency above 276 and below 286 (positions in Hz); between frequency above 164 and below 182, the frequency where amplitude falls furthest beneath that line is 179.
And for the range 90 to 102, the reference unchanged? 99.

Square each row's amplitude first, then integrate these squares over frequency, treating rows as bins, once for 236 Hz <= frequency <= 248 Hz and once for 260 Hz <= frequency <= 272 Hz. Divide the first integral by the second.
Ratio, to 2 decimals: 1.36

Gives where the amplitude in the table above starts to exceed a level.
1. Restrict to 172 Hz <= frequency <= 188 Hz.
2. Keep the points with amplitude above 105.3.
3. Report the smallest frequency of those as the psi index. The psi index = 173 Hz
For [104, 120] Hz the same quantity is 107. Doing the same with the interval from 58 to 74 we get 59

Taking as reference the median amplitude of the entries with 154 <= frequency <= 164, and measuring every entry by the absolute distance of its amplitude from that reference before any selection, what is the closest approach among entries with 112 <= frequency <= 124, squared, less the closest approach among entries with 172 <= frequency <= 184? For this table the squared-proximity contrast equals -8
